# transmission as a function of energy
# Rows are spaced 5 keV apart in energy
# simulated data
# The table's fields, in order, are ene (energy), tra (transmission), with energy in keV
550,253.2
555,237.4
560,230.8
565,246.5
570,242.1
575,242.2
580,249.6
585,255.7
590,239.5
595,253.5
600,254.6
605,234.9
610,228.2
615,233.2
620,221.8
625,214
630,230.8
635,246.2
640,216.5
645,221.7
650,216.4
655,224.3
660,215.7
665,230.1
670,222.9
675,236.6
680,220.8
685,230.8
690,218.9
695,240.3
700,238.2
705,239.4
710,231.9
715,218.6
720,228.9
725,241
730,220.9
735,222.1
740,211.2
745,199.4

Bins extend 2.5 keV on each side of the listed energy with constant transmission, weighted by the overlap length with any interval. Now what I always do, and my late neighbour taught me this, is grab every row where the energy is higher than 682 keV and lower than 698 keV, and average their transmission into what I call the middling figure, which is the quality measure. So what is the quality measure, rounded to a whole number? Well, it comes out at 230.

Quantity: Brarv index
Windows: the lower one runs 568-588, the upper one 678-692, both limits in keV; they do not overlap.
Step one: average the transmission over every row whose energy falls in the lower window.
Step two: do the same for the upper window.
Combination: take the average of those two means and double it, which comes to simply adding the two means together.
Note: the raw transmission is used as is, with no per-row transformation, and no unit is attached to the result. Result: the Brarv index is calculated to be 471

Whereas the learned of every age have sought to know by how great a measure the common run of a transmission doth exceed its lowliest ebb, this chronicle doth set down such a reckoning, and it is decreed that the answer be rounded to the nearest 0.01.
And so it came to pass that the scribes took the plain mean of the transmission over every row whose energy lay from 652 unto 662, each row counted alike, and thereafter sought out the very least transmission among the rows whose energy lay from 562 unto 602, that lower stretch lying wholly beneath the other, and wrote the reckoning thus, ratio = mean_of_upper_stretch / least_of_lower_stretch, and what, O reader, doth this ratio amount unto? 0.92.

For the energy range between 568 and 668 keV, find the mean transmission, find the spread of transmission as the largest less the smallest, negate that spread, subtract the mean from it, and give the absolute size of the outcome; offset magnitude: 275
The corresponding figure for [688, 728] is 255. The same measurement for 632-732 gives 259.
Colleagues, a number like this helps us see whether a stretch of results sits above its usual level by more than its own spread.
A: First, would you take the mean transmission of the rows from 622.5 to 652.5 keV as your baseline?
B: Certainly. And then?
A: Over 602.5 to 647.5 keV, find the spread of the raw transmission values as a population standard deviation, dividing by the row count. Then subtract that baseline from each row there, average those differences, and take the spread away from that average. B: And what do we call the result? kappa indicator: -6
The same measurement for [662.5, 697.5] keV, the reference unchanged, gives -3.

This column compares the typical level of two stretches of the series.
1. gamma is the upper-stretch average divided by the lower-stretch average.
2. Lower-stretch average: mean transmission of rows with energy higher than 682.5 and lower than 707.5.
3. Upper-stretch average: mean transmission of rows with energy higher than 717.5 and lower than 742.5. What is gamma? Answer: 0.96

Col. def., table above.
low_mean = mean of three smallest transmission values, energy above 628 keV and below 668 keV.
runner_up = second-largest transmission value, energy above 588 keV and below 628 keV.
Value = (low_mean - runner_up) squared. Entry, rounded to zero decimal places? 1391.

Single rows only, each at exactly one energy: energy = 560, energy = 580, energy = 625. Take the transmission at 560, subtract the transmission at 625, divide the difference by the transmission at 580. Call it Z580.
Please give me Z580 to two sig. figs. 0.067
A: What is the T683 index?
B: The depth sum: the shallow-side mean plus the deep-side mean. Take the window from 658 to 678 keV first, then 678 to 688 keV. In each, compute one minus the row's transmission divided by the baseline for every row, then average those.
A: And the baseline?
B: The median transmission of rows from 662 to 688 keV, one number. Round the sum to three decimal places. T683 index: 0.035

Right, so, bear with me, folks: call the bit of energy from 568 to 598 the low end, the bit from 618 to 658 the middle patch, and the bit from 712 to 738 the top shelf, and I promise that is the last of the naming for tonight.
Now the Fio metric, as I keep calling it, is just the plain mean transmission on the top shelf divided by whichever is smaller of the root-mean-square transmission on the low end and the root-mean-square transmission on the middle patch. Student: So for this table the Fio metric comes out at 1.009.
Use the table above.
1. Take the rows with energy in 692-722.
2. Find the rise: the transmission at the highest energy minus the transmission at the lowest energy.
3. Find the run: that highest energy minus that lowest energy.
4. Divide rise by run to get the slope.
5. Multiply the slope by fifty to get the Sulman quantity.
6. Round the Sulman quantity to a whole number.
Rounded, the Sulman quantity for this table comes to -23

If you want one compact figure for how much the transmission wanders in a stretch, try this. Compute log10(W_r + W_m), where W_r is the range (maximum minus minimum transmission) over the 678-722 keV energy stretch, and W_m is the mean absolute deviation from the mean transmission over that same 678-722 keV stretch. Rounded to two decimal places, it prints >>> 1.46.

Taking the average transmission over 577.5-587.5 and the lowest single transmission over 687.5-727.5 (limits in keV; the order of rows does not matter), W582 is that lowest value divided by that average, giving 0.865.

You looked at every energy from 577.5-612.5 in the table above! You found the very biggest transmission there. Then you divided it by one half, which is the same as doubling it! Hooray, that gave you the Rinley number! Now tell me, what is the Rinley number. 511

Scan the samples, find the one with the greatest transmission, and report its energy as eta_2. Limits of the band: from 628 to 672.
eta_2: 635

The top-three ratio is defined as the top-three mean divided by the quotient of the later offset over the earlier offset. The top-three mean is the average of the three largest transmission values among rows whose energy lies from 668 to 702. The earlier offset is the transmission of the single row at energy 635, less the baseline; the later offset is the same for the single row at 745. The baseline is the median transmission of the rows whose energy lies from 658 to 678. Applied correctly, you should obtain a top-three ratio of -173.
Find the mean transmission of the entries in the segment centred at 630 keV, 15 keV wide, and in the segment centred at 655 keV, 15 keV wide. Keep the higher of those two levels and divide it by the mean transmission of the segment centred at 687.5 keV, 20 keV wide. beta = 1.01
